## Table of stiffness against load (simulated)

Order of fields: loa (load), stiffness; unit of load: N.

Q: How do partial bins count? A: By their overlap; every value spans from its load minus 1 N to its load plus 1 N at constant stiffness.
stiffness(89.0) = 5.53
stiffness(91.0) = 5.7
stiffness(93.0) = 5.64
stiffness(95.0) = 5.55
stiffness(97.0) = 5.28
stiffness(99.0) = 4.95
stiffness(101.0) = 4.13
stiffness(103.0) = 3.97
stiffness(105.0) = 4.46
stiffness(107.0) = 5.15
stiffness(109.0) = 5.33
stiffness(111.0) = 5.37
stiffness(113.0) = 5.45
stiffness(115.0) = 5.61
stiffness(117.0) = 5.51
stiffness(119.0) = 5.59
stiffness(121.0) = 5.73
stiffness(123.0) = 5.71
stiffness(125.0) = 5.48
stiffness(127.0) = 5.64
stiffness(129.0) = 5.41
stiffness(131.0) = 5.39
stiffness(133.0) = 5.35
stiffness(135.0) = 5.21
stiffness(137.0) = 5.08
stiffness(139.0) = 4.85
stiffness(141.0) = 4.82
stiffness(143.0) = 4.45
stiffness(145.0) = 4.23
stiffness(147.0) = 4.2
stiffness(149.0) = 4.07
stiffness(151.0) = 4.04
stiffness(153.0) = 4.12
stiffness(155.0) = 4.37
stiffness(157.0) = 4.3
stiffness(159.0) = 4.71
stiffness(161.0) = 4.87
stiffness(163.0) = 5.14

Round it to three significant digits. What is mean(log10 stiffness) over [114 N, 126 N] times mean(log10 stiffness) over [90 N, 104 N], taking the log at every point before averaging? 0.522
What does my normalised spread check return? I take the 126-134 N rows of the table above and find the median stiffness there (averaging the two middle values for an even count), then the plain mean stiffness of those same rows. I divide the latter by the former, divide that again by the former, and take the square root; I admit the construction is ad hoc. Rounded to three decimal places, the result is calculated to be 0.432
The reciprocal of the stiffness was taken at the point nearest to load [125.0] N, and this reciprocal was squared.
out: 0.0333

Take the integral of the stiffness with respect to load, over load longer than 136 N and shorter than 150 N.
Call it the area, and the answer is 63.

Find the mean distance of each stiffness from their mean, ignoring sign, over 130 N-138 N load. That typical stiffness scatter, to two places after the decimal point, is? 0.11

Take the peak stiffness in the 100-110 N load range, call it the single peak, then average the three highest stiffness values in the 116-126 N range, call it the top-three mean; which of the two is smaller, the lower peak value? 5.3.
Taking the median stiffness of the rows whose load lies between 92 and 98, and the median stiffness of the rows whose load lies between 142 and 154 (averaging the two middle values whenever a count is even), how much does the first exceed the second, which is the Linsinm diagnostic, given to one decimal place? 1.4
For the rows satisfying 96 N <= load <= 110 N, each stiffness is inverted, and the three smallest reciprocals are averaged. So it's 0.190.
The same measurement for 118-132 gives 0.176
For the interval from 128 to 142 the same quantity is 0.186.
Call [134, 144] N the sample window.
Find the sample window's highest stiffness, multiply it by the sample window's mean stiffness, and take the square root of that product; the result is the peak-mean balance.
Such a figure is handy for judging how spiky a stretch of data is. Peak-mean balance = 5.04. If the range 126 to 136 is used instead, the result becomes 5.52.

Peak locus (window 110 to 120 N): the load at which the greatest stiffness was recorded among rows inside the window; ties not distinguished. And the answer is 115.0 N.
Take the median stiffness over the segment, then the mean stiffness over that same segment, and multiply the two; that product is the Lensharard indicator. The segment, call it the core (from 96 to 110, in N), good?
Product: 23.5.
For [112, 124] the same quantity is 31.4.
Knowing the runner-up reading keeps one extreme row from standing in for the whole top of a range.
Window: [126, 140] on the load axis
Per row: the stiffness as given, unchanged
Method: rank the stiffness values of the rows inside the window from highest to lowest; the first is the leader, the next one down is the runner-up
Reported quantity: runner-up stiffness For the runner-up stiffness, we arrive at 5.41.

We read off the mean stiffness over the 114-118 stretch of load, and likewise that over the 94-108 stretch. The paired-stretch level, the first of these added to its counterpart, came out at 10.3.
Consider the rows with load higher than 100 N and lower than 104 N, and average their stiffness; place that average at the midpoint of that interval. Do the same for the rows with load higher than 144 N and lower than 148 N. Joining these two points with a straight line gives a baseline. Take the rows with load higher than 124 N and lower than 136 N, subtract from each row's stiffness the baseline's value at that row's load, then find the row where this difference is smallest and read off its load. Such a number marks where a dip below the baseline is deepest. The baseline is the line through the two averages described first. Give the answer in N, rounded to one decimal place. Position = 135.0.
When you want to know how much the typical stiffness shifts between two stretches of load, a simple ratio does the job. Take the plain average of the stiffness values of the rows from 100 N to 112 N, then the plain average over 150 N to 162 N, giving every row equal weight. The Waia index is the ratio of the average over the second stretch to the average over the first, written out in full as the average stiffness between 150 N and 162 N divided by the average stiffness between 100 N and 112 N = 0.93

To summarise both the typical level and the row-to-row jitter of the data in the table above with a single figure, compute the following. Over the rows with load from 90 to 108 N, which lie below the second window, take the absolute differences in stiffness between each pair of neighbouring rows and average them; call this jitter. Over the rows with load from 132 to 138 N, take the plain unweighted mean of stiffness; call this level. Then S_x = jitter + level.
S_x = 5.58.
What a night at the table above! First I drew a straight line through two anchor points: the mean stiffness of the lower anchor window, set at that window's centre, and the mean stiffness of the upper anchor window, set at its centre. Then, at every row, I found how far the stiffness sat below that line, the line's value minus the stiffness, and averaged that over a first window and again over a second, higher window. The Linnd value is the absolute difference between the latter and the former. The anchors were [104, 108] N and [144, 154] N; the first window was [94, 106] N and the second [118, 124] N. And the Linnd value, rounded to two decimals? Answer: 1.28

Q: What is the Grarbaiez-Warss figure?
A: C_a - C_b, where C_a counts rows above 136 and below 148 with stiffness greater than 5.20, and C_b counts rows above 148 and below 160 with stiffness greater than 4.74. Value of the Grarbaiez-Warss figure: 0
